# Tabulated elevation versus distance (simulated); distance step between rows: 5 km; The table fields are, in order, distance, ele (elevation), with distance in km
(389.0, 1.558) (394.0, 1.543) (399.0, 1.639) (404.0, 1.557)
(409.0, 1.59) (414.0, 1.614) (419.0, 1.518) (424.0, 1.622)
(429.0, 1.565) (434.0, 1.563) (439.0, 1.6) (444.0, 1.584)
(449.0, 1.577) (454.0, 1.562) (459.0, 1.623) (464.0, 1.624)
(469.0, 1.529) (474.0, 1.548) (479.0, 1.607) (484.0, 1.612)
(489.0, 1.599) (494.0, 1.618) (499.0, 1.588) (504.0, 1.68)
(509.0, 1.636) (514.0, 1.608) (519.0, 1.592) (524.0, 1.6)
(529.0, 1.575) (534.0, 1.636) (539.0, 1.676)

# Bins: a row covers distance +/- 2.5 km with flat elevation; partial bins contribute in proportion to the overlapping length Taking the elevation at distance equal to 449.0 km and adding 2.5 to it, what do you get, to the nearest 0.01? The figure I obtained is 4.08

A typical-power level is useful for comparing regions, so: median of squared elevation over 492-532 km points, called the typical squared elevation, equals 2.57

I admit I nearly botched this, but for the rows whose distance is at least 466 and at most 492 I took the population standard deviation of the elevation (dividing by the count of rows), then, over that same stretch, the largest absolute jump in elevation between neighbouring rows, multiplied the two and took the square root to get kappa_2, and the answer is 0.045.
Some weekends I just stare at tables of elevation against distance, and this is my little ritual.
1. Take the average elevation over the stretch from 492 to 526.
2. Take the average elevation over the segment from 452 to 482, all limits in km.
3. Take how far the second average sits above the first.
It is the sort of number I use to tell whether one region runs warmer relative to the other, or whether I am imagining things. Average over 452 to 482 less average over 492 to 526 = -0.035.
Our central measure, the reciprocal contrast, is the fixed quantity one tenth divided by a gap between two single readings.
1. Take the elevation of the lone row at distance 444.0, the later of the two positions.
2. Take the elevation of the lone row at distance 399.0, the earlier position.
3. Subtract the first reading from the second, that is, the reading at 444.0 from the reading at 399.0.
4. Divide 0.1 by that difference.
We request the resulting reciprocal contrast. 1.8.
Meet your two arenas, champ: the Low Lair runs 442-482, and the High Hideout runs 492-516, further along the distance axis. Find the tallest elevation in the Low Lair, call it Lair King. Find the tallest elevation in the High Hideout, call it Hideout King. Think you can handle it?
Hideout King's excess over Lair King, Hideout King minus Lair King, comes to 0.06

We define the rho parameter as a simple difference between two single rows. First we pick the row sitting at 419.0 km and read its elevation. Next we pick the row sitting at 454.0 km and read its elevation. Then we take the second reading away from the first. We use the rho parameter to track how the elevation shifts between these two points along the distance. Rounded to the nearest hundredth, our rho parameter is -0.04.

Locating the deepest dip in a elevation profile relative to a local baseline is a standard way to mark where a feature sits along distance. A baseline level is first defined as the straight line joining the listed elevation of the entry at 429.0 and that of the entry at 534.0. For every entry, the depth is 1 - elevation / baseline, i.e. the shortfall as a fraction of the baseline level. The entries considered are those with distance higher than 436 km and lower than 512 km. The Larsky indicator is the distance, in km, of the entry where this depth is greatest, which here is 469.0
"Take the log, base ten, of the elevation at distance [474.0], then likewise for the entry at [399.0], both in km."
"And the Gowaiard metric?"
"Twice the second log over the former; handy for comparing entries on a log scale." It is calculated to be 2.3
